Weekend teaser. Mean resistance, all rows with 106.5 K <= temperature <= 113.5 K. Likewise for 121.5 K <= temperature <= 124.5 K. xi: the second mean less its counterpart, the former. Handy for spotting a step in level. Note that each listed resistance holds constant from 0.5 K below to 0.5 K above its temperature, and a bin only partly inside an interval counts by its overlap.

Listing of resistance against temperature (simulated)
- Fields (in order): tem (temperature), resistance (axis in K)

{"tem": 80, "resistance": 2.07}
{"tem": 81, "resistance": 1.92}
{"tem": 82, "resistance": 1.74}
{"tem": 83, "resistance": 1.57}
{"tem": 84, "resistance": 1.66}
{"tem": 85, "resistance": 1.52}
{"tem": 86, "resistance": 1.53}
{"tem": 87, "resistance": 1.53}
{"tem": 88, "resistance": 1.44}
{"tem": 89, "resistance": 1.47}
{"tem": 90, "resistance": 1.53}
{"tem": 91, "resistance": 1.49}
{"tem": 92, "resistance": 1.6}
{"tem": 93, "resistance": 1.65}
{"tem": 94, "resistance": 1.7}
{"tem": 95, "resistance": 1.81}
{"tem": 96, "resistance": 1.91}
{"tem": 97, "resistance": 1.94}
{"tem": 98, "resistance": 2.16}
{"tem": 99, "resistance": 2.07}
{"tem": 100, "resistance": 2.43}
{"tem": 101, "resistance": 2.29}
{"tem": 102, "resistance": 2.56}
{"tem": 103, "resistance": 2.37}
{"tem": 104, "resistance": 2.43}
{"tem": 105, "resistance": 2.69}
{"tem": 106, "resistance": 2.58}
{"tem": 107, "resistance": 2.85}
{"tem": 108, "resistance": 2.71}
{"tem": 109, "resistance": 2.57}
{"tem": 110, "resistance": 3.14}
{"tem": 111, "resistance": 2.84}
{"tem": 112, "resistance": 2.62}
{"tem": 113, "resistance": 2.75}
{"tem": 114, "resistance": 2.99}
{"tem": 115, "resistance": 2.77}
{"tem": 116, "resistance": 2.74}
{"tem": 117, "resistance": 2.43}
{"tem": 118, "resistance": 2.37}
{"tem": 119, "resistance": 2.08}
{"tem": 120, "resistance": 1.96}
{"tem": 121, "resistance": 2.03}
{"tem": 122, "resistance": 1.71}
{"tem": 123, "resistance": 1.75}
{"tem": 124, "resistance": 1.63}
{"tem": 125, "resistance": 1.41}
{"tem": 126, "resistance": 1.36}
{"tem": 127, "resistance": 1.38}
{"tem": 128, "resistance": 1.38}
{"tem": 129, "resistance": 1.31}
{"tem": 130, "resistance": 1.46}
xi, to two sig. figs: -1.1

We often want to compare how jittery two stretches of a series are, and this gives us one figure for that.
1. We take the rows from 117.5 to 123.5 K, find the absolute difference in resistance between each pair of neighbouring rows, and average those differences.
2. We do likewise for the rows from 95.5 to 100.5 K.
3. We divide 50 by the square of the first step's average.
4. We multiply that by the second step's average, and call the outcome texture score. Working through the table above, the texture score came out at 310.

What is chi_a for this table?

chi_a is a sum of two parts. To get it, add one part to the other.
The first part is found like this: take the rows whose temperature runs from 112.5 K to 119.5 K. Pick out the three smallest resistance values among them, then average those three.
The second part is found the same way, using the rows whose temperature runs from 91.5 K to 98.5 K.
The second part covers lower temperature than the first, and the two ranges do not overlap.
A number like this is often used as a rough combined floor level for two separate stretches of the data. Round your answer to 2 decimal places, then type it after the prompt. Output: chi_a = 3.94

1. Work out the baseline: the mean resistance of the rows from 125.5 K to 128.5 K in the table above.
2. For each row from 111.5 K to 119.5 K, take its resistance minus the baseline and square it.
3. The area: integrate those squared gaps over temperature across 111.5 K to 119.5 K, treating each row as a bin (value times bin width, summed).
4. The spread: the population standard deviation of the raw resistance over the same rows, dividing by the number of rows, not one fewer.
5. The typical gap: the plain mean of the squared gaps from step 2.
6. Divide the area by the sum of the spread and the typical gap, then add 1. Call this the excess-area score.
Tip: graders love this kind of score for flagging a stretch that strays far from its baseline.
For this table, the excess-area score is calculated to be 7.8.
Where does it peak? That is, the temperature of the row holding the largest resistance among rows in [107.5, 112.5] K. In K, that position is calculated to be 110 K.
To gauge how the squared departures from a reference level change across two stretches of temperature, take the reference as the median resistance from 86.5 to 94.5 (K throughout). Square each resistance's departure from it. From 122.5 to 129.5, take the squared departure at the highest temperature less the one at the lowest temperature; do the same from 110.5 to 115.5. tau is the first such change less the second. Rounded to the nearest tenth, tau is 0.2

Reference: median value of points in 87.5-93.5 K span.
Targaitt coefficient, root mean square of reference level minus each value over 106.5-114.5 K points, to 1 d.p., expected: 1.3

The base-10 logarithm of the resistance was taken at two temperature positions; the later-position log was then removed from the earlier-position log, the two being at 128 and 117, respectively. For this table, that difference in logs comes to 0.25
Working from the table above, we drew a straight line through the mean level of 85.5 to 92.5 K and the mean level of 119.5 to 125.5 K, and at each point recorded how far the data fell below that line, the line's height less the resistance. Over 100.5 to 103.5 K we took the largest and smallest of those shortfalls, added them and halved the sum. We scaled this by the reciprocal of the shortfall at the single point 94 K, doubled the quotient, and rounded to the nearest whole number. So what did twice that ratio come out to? 11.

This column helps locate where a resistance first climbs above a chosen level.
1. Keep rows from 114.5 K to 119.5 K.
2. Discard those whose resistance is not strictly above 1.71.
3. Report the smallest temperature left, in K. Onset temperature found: 115 K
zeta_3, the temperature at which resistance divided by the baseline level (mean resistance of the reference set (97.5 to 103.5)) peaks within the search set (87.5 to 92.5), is 92 K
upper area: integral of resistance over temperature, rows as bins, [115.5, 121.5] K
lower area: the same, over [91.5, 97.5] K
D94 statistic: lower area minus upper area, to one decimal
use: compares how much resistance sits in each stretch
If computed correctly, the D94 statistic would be -3.0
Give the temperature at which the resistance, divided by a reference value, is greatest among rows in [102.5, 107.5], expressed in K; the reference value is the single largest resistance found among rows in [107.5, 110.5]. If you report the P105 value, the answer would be 107 K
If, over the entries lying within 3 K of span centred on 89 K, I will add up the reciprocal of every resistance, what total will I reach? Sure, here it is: 2.0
